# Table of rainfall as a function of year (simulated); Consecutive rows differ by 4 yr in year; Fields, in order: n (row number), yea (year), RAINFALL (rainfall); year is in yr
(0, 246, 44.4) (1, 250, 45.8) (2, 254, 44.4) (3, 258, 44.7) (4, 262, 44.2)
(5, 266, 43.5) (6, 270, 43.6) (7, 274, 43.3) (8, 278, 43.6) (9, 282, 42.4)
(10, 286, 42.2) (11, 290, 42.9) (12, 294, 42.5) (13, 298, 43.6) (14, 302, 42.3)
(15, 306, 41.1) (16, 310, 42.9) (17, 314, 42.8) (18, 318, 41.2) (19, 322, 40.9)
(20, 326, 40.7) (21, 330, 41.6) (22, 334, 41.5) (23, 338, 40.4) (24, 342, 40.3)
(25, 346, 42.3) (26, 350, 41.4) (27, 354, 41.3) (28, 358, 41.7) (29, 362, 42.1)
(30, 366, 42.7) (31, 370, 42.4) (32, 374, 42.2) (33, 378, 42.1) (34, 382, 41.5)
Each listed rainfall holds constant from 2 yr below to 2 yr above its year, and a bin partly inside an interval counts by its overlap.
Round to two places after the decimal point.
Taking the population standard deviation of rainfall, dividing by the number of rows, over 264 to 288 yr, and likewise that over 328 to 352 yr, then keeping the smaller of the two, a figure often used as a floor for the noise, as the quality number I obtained 0.58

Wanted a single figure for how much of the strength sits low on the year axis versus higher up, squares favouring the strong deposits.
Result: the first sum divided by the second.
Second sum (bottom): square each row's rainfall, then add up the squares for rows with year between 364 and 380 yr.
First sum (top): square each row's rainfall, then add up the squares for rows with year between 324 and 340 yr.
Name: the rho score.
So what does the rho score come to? 0.94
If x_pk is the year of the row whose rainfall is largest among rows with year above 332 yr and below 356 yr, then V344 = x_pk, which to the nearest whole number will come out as 346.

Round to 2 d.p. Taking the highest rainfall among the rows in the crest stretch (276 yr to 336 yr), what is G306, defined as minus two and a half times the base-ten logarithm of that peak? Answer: -4.10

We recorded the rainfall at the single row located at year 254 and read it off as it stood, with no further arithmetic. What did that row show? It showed 44.4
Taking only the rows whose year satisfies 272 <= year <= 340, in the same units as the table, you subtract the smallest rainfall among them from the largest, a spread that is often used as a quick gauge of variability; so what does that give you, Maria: 3.2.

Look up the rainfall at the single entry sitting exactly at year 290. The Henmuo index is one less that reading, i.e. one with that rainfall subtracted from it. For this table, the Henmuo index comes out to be -41.9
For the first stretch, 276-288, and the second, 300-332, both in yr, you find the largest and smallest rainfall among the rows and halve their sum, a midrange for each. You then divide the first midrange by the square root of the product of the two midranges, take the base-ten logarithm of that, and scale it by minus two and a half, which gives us -0.014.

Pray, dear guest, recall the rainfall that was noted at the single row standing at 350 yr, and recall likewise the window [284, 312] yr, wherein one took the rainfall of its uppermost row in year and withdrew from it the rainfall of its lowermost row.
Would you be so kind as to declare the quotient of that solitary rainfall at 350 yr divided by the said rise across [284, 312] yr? 59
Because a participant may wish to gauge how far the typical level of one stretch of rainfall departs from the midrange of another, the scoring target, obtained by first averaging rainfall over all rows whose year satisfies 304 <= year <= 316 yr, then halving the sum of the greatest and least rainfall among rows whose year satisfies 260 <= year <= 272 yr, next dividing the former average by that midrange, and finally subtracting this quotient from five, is 4.04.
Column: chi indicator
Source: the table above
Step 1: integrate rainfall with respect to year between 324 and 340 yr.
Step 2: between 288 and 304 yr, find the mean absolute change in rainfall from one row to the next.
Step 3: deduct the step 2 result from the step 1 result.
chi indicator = 656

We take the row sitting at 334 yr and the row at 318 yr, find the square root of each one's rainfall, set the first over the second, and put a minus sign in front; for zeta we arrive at -1.00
